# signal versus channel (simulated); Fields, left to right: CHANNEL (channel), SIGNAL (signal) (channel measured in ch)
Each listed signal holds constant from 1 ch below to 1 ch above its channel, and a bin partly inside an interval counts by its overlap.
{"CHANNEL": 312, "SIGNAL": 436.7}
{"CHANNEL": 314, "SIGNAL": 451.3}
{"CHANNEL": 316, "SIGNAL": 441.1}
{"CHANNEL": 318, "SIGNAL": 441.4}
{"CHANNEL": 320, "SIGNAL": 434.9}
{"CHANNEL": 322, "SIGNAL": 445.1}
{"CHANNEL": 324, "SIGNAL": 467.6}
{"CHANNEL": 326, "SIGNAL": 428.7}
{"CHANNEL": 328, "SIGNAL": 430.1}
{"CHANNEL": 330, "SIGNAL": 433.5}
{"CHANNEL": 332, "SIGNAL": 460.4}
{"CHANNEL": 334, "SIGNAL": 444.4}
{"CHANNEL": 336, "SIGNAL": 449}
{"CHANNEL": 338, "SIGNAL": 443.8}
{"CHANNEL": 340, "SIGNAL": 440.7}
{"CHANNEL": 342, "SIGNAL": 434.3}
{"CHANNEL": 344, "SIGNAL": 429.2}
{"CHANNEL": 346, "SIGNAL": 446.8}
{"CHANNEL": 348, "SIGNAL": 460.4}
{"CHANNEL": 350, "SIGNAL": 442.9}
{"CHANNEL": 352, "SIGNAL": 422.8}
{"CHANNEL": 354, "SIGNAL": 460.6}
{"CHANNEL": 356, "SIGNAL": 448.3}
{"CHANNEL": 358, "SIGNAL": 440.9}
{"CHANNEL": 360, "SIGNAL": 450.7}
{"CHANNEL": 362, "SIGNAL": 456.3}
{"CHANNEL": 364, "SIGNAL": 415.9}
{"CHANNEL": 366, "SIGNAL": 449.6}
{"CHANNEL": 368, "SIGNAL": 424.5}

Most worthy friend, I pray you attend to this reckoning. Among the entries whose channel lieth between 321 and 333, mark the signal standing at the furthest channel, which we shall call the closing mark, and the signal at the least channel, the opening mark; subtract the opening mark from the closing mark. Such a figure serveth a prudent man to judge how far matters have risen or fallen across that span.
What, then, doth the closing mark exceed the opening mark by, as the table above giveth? 15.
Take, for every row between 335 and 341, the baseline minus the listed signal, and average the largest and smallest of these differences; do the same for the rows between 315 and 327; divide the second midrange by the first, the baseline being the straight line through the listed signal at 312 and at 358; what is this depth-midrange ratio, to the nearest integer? 2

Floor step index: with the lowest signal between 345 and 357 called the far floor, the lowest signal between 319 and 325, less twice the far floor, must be -411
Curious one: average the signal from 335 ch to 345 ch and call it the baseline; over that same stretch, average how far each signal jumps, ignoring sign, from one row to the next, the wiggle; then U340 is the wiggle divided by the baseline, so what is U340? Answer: 0.01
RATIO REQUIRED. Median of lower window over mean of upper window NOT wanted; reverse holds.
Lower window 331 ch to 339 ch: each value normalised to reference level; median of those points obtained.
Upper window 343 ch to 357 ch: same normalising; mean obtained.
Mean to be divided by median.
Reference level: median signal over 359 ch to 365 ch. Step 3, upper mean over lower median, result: 0.99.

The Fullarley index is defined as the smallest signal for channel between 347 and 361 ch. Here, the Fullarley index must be 422.8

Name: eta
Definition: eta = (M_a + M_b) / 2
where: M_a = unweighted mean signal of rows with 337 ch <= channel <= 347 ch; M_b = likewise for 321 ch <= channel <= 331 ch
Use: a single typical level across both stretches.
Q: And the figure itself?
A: 440.0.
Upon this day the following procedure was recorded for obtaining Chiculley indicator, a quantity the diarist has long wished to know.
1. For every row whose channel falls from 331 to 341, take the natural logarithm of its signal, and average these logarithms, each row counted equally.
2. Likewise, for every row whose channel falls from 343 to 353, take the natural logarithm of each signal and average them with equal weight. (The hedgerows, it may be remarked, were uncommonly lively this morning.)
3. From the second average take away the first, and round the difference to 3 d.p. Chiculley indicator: -0.017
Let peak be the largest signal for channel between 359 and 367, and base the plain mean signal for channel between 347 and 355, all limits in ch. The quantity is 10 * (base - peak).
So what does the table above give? -96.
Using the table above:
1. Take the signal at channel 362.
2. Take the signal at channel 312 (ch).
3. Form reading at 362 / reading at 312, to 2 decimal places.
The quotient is 1.04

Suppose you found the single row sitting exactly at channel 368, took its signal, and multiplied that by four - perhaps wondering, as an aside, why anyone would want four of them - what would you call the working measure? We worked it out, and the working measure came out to 1698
